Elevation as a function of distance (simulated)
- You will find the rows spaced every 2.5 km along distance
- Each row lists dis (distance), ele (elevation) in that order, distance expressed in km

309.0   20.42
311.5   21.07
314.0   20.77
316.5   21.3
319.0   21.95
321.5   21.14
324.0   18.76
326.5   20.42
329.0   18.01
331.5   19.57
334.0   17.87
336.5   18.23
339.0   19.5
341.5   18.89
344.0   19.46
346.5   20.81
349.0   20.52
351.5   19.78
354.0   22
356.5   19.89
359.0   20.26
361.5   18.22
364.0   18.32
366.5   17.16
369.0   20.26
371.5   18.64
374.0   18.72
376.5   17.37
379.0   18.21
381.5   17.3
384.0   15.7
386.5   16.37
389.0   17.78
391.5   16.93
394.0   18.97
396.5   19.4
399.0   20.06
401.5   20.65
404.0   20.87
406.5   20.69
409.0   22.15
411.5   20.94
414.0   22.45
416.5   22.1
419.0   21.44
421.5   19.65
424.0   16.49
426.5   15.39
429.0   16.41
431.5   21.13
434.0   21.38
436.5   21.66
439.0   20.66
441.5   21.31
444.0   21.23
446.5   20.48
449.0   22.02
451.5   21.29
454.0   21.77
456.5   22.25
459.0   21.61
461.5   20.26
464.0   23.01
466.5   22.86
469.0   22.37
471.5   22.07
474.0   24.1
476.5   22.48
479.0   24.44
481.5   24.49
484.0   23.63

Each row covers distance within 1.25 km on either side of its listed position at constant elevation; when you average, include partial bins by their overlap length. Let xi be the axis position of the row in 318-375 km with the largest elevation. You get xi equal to 354.0 km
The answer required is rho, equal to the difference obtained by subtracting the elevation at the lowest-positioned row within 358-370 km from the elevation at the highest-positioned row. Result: 0.0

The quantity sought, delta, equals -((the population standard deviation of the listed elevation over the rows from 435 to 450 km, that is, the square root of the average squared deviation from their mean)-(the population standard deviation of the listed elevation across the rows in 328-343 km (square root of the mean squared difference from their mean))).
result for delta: 0.2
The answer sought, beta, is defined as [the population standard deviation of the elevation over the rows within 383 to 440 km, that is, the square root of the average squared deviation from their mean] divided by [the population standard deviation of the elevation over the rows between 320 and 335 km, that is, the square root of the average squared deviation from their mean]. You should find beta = 1.9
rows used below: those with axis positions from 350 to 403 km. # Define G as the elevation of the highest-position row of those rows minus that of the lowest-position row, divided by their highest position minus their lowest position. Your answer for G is 0.02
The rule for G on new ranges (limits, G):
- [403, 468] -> 0.03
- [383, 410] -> 0.26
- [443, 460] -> 0.03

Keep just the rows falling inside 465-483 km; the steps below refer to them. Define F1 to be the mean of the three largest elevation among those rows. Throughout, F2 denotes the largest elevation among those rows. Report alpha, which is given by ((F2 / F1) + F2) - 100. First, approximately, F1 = 24.3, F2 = 24.49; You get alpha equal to -74.5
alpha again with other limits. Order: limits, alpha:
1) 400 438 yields -76.5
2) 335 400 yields -77.0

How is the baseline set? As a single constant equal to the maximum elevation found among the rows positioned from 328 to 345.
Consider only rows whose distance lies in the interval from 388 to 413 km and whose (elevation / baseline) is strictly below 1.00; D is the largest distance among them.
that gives 396.5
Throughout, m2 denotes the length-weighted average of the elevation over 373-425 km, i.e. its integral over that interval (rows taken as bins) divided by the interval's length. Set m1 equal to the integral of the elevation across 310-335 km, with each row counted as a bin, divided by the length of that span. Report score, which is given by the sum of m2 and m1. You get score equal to 39.4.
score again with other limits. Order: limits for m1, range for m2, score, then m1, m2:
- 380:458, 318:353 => 39.5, 19.9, 19.6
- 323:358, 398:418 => 40.8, 19.6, 21.3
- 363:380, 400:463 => 39.0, 18.4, 20.7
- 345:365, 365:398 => 37.9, 20.0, 17.9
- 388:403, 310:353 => 38.9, 19.0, 19.9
